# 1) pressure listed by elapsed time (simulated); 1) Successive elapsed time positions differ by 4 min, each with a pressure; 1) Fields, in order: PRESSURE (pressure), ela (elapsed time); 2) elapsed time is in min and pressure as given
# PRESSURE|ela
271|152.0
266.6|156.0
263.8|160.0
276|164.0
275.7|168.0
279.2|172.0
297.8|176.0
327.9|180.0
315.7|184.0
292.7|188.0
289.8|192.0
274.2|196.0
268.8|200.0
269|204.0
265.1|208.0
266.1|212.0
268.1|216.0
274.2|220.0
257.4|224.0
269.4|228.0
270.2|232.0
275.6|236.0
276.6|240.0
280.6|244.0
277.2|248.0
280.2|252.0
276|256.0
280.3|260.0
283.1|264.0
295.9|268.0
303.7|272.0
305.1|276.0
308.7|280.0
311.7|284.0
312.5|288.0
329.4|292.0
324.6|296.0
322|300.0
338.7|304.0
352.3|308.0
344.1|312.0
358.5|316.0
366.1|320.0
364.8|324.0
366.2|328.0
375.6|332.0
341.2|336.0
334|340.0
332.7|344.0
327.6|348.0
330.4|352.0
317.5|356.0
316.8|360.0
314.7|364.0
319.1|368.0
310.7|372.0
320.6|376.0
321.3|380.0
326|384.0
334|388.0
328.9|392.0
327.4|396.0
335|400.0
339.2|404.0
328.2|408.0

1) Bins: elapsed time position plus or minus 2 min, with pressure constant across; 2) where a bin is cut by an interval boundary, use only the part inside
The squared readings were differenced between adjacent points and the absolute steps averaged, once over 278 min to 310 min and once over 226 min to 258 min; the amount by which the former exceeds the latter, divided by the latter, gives 2.2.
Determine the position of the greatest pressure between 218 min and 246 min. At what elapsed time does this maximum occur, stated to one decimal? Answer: 244.0 min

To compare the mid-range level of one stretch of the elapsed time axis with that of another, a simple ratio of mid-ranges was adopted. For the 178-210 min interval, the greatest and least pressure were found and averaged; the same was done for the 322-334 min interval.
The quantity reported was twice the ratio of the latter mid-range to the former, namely 2.50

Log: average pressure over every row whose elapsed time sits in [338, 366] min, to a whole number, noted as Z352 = 325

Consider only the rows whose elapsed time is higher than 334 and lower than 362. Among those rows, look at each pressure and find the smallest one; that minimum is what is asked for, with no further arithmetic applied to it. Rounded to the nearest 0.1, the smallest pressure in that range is 316.8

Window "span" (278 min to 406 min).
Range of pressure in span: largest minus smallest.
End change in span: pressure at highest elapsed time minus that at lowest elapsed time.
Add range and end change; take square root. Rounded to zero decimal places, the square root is 10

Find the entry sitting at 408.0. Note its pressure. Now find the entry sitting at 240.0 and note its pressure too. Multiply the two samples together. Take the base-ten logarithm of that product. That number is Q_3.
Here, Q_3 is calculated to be 4.96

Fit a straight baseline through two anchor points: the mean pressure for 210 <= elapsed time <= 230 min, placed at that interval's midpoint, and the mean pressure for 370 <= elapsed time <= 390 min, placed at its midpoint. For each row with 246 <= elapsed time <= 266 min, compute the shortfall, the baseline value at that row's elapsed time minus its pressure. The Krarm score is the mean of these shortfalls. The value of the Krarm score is 0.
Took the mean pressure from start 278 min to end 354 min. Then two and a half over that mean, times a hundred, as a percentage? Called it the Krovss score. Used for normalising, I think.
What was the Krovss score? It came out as 0.74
